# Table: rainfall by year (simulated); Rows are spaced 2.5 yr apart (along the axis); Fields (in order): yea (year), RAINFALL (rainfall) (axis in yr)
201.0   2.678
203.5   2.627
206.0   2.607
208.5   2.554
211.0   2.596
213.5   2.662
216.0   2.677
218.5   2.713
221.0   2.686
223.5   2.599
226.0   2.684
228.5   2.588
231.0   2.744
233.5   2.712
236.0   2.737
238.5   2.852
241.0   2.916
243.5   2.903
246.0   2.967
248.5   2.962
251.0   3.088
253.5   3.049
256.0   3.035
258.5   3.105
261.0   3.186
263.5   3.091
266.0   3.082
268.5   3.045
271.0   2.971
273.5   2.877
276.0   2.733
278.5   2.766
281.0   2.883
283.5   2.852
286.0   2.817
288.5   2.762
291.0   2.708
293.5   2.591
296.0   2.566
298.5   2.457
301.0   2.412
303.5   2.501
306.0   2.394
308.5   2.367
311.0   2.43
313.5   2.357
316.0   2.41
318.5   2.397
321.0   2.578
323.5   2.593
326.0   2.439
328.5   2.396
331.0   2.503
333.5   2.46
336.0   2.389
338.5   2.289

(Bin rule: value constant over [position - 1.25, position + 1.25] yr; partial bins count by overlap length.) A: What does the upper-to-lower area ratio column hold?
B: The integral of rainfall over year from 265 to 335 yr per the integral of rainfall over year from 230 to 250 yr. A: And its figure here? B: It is 3.2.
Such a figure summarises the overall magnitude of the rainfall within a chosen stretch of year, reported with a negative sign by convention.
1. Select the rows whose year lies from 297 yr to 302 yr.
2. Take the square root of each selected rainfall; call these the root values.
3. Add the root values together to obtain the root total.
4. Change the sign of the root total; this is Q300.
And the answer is -3.12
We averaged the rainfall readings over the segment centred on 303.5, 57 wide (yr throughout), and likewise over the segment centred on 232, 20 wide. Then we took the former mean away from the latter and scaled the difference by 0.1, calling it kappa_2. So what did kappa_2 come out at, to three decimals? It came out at 0.017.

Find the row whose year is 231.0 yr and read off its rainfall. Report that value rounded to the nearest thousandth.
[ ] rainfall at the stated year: 2.744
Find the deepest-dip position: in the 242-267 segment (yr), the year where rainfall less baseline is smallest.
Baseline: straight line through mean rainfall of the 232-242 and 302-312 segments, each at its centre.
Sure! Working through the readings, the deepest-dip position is 243.5 yr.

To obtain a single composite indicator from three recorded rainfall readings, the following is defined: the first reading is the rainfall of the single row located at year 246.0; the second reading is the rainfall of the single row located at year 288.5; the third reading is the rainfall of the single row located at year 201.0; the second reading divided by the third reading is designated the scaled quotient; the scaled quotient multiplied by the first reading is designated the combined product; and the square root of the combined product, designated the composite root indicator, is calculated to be 1.75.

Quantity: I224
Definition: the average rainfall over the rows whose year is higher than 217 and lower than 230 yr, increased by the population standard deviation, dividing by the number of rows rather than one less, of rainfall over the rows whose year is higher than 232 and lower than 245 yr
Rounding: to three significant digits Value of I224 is 2.74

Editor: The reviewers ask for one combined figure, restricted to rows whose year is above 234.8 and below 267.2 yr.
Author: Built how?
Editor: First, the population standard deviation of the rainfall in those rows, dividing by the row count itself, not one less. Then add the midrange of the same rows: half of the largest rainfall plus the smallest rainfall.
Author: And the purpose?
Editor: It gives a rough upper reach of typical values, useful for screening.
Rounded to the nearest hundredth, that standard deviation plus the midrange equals 3.08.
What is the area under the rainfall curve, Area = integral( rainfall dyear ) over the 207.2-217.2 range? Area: 26.2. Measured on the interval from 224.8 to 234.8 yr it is 26.8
